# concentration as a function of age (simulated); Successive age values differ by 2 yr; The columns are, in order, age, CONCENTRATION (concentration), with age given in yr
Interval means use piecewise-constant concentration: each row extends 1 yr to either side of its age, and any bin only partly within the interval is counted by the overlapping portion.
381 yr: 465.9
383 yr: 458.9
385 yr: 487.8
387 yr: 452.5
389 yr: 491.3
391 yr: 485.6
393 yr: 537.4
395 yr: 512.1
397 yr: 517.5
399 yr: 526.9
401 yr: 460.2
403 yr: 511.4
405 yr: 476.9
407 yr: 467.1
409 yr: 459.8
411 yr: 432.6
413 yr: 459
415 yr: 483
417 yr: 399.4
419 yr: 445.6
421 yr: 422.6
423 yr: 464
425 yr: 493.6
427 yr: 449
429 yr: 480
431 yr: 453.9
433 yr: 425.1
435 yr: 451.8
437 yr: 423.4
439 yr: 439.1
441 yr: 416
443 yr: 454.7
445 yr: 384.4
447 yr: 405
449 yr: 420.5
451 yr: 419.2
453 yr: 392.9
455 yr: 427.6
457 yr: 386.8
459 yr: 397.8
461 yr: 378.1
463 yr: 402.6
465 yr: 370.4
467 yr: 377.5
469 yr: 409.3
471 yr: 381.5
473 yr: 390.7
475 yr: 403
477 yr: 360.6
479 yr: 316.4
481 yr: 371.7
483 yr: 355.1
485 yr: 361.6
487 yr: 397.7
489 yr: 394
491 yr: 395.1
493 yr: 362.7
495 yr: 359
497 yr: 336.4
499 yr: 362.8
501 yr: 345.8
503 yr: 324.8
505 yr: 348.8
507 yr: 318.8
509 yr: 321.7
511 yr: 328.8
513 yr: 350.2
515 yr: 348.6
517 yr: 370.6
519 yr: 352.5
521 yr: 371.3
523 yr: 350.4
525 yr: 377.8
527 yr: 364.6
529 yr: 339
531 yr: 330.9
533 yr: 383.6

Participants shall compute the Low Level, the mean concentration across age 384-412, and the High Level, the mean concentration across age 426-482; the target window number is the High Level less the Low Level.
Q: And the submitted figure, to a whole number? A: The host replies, -80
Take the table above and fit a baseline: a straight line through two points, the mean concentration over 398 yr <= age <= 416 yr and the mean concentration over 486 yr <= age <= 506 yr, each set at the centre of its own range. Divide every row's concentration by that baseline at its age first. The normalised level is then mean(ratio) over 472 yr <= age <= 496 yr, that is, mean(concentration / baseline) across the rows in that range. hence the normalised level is 0.99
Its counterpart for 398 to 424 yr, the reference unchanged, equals 0.98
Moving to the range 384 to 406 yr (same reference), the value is 1.01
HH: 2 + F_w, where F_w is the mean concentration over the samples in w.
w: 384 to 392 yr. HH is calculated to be 481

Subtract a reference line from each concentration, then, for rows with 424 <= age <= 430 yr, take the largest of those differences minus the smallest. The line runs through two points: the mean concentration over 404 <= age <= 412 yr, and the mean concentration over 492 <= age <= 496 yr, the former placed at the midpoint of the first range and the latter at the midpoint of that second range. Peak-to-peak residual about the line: 42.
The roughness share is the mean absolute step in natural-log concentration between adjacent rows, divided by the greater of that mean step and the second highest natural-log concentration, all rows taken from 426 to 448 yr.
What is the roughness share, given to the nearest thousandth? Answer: 0.012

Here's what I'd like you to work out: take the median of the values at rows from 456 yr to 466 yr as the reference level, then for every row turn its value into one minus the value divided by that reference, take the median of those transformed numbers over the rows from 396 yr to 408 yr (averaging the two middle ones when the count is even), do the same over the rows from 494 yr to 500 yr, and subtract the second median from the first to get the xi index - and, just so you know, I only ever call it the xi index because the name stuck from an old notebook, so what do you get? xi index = -0.35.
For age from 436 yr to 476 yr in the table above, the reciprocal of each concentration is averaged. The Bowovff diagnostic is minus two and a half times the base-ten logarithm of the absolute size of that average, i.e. 6.51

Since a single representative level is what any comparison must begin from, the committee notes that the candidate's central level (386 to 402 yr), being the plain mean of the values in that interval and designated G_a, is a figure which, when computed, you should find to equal 498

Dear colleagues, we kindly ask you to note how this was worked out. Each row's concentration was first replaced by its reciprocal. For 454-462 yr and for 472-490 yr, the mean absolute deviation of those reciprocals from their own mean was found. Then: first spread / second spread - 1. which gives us -0.41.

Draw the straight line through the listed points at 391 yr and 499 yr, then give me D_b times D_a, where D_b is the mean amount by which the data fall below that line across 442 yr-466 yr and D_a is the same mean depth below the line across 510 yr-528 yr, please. -182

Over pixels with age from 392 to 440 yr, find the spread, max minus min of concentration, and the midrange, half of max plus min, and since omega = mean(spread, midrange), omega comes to 303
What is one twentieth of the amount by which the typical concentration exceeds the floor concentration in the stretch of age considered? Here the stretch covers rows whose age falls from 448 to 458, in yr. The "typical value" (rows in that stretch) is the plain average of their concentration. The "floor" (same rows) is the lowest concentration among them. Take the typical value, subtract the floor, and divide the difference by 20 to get 1.1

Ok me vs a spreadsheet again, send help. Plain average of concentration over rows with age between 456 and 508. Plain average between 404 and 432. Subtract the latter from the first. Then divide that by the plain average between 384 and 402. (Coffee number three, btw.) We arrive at -0.174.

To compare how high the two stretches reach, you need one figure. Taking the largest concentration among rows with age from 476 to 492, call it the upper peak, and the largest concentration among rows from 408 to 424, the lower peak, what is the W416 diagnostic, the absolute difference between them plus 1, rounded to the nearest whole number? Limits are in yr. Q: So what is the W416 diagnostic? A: 86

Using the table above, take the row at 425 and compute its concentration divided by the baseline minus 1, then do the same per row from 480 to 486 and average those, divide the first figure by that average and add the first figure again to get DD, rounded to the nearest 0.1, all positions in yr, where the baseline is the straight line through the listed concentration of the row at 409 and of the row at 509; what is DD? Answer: 8.9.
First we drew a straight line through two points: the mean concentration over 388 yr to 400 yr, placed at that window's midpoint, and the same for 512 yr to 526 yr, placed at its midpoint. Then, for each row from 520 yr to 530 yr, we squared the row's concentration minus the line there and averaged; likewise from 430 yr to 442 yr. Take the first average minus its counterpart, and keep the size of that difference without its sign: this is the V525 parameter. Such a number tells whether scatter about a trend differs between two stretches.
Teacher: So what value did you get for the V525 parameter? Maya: 608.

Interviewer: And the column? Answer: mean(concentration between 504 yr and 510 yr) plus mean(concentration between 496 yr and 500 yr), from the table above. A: 679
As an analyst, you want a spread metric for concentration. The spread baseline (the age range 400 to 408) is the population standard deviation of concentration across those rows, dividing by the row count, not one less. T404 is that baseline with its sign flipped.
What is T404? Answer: -20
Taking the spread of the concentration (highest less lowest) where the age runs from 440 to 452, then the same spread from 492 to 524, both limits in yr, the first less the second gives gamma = 18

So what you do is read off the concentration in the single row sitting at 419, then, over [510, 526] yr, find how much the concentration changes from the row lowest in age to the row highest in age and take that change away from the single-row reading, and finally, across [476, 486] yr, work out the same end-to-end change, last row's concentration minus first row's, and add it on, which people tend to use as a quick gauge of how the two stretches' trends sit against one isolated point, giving 398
